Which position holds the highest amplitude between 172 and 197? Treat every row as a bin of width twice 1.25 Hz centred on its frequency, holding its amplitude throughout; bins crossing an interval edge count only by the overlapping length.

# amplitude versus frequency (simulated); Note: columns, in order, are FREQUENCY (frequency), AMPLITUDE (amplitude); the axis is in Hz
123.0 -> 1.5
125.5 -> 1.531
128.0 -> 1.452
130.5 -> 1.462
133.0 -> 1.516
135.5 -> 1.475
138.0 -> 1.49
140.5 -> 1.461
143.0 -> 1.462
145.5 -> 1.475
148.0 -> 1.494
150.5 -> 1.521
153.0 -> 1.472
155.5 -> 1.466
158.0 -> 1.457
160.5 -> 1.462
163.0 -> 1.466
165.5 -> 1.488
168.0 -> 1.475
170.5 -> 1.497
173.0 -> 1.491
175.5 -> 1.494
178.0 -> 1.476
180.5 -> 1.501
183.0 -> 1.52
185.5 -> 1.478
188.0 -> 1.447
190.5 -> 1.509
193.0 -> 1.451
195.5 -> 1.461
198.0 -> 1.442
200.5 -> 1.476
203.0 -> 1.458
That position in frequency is 183.0 Hz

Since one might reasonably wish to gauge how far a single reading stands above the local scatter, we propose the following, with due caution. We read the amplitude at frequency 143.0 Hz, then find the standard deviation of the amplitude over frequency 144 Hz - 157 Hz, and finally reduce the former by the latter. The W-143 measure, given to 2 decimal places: 1.44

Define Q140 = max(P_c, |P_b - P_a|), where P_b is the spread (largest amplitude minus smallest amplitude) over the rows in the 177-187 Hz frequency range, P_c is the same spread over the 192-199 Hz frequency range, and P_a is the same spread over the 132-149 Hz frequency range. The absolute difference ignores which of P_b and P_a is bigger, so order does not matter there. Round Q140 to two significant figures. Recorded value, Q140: 0.019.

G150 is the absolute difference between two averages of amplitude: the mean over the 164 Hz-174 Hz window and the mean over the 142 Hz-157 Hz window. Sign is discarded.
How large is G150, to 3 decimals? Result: 0.006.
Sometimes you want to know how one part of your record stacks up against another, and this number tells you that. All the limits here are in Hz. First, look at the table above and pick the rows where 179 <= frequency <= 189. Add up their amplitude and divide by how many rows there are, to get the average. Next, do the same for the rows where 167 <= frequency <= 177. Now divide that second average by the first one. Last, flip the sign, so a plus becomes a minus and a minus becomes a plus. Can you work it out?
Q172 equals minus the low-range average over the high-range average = -1.00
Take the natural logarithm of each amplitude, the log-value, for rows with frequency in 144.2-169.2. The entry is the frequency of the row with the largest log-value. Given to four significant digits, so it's 150.5 Hz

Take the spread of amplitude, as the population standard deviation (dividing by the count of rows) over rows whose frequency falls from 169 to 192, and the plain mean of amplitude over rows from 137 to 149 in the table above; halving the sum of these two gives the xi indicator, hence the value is 0.748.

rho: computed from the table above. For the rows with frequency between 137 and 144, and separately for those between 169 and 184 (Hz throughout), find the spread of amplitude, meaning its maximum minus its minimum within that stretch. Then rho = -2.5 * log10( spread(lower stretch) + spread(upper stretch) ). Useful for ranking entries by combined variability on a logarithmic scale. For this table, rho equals 2.8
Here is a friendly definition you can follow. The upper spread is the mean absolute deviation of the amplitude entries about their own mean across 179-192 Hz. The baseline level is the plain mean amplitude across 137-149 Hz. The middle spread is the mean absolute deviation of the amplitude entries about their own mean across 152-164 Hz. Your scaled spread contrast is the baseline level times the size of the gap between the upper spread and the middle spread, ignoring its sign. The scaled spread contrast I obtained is 0.028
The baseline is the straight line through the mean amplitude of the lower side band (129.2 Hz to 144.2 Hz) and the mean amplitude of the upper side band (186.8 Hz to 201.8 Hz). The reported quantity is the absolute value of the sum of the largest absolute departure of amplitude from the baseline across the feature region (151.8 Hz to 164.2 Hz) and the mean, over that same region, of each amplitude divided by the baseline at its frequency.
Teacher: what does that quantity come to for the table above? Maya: 1.01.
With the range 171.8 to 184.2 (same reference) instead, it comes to 1.07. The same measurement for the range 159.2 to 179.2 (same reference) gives 1.03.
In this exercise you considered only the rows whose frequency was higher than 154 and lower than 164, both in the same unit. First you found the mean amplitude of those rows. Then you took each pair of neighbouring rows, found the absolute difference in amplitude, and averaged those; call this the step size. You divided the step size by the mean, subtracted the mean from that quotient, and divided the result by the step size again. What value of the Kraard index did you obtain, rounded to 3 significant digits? -243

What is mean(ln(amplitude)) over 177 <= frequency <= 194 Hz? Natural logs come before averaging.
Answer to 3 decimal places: 0.394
